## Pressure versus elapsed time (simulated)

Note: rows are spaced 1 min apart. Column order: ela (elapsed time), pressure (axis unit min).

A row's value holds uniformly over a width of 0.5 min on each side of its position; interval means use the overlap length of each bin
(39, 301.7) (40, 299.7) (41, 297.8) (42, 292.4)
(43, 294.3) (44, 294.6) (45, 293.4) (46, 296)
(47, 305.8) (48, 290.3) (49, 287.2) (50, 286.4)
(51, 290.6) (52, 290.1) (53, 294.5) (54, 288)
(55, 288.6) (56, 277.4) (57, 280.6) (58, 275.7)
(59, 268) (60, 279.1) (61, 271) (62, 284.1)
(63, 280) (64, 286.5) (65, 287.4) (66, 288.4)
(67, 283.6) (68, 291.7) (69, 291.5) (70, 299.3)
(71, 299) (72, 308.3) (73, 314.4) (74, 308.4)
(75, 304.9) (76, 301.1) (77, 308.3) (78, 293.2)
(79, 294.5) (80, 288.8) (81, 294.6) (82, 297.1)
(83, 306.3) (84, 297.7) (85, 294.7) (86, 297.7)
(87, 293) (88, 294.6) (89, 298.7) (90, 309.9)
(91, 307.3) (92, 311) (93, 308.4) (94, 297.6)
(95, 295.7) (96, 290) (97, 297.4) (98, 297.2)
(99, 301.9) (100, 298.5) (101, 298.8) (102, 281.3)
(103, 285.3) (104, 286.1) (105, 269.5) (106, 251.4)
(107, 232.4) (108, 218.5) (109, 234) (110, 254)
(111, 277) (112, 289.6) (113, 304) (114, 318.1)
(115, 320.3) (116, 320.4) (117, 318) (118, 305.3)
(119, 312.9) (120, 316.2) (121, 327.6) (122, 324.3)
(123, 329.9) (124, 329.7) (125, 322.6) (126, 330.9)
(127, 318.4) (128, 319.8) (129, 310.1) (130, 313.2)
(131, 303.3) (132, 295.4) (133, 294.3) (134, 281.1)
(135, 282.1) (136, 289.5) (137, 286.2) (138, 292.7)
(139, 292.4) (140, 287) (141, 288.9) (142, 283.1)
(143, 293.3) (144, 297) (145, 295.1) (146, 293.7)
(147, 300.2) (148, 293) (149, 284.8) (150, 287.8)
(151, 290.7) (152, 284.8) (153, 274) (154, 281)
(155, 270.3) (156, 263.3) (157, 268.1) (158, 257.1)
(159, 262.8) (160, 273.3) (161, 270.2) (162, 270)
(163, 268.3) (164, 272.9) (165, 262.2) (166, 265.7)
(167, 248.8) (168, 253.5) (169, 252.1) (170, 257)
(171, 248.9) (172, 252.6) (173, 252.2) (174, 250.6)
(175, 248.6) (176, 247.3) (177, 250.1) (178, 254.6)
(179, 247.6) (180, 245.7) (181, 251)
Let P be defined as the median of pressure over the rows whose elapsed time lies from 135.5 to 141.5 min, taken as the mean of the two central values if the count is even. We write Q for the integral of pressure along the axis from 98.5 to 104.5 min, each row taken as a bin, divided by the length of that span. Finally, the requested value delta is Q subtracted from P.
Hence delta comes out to -3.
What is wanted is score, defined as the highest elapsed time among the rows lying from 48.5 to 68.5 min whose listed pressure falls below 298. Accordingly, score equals 68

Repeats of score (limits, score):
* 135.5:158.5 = 158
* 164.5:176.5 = 176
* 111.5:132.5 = 132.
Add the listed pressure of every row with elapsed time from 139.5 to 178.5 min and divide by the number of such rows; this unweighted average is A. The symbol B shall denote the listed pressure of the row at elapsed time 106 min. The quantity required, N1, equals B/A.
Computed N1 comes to 0.929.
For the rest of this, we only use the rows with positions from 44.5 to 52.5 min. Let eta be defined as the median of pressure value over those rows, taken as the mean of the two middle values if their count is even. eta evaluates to 290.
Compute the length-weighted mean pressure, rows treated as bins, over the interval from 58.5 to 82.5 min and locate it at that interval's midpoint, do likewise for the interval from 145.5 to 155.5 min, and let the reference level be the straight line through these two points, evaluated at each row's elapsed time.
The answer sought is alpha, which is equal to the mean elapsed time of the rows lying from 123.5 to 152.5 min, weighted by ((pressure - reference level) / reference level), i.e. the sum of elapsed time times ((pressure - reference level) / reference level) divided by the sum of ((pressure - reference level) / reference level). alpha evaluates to 130.7 min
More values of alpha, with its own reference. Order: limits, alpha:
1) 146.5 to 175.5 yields 167.0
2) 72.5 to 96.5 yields 84.0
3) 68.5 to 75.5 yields 73.0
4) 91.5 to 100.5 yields 95.2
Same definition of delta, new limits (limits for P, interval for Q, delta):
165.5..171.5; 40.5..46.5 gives -42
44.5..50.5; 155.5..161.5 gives 26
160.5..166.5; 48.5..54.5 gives -20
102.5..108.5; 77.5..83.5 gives -35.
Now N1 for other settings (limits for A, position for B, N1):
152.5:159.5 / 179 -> 0.924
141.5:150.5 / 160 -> 0.936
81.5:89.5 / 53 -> 0.990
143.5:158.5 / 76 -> 1.065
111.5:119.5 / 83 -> 0.985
